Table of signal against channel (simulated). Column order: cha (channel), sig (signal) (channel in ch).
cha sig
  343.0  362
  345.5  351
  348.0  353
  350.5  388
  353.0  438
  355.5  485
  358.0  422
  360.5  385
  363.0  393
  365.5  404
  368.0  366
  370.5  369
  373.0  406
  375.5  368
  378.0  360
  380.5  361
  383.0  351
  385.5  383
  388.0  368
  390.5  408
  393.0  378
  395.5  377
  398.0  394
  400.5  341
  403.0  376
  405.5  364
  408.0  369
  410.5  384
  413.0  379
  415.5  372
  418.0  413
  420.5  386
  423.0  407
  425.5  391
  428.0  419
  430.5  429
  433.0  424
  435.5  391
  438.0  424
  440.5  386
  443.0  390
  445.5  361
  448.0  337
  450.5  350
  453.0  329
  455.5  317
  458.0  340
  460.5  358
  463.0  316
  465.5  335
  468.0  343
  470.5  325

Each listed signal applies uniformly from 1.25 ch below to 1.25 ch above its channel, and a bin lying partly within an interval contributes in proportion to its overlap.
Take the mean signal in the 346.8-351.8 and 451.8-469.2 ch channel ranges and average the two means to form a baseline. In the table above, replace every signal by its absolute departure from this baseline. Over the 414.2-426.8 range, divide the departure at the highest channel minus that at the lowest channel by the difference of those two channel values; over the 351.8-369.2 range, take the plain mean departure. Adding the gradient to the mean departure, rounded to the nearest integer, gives 63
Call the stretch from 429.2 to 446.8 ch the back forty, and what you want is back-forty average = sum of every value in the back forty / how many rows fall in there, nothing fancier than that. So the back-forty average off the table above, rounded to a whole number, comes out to 401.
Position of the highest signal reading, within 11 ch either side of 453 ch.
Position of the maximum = 443.0 ch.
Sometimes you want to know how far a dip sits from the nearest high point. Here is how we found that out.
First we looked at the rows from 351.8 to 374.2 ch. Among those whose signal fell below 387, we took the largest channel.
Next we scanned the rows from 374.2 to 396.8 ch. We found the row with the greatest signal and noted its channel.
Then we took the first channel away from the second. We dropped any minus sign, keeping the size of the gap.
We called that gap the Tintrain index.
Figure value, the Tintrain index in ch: 20.0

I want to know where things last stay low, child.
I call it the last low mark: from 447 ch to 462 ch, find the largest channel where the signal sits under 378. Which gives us 460.5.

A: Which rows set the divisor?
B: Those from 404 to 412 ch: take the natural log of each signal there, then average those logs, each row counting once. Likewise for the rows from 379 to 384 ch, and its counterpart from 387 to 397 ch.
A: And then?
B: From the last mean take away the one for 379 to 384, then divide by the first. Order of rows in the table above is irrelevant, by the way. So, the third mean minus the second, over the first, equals 0.012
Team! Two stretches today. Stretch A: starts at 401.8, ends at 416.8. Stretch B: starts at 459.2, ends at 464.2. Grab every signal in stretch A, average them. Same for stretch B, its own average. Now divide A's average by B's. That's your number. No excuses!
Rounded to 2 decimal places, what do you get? 1.11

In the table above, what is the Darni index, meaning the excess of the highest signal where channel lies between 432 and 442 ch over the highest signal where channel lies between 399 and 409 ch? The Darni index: 48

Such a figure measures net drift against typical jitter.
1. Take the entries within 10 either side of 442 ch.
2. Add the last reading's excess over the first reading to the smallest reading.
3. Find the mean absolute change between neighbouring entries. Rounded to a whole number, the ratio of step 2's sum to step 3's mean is 11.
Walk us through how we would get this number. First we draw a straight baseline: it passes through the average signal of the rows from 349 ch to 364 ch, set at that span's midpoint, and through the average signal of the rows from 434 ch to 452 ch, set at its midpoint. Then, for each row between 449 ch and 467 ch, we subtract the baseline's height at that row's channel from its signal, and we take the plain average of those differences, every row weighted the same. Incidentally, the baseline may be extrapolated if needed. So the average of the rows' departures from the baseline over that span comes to -35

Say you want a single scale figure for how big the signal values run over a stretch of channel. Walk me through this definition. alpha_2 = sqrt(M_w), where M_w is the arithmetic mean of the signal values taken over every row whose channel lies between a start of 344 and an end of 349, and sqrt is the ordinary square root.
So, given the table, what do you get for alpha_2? 18.8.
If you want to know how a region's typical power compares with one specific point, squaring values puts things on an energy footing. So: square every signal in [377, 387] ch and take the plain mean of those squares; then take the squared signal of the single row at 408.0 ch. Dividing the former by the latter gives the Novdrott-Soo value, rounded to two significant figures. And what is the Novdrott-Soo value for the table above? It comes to 0.97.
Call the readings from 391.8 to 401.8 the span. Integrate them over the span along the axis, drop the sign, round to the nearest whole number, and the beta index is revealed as 3725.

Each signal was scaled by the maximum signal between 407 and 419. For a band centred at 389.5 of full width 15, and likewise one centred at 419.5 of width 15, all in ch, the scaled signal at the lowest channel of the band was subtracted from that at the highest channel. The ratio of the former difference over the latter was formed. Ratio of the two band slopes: 2.2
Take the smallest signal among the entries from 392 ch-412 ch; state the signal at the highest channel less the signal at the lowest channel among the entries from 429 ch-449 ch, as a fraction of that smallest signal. -0.27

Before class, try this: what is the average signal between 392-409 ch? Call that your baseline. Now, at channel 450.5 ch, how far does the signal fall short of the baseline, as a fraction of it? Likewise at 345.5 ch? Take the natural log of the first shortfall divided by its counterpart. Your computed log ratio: 0.0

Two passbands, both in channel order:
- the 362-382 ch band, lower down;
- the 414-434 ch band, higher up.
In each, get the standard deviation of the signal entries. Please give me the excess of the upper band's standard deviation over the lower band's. 1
